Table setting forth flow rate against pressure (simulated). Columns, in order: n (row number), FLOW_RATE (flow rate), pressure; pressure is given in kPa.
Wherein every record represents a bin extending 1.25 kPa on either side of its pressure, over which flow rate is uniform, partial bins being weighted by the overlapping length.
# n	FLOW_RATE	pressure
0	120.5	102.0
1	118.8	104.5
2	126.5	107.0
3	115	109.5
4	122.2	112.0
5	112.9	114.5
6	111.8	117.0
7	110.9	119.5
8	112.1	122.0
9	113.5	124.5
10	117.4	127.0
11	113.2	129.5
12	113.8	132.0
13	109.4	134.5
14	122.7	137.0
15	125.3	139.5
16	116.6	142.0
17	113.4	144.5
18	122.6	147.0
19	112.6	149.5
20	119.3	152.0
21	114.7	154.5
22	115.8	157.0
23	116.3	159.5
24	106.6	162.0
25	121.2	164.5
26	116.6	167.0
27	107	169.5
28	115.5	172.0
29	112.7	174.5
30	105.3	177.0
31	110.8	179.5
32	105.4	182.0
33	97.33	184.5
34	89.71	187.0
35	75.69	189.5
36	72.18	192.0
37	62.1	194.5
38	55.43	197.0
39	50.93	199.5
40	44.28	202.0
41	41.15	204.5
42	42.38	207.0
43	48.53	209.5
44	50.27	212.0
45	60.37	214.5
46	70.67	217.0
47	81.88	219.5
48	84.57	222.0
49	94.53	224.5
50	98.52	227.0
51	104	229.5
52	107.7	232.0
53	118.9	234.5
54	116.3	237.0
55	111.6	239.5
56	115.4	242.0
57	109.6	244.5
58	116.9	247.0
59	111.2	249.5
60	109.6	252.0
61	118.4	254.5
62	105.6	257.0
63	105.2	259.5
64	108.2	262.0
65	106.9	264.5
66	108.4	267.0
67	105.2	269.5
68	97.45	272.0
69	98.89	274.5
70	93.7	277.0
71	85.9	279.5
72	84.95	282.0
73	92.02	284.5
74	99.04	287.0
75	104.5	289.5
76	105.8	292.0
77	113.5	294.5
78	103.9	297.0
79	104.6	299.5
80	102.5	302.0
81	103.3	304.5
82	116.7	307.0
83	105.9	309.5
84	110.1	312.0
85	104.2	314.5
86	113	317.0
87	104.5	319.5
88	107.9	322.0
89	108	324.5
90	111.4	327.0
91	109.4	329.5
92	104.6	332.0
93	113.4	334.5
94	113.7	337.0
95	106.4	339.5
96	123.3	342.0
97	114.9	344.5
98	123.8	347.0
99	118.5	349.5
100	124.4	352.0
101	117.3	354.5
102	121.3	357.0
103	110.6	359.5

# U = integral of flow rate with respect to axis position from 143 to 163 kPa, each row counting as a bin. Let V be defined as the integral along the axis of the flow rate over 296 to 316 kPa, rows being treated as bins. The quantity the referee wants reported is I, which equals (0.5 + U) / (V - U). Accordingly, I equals -13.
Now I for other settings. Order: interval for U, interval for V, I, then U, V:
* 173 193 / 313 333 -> 9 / 1934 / 2159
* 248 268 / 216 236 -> -8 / 2186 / 1913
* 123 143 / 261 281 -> -7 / 2329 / 2006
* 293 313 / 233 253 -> 17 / 2150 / 2273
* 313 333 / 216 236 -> -9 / 2159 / 1913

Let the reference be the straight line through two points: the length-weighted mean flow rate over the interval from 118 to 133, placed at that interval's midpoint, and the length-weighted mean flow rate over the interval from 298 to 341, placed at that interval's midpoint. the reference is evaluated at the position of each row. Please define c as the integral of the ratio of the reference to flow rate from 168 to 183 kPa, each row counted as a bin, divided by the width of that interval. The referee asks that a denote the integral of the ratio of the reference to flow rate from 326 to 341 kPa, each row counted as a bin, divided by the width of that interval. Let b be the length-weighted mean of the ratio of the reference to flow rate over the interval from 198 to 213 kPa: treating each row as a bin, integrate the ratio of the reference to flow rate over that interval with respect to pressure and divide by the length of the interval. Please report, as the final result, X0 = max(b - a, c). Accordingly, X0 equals 1.438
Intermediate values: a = 0.98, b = 2.42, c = 1.02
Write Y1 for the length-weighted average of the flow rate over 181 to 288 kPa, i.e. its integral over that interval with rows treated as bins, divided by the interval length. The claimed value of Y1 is 90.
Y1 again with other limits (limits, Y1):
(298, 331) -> 108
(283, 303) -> 103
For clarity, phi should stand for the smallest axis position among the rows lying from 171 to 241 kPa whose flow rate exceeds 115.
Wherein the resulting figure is 172.0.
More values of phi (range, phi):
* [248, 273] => 254.5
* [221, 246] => 234.5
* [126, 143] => 127.0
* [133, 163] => 137.0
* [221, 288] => 234.5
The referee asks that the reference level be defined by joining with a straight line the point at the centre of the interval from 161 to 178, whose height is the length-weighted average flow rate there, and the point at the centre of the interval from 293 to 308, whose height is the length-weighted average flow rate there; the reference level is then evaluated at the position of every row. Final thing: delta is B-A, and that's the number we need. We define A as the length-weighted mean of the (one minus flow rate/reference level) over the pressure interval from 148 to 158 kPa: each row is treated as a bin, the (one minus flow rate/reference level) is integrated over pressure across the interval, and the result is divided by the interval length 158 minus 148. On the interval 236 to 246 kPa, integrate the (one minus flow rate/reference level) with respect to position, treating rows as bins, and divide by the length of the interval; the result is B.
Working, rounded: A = -0.025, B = -0.03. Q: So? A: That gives -0.01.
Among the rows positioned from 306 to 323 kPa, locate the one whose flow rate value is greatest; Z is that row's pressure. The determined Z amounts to 307.0 kPa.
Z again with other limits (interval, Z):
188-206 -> 189.5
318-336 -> 334.5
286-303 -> 294.5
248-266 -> 254.5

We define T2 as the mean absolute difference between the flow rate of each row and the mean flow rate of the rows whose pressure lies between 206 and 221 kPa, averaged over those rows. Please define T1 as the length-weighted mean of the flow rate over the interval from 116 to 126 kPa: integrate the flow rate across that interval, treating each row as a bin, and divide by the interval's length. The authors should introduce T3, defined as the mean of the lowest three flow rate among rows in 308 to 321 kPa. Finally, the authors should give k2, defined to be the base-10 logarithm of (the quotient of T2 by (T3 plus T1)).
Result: -1.26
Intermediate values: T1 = 112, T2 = 12.0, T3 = 105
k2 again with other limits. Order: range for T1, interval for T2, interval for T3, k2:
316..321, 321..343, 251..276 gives -1.71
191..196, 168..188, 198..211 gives -1.26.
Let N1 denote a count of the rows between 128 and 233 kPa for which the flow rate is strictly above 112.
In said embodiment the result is 16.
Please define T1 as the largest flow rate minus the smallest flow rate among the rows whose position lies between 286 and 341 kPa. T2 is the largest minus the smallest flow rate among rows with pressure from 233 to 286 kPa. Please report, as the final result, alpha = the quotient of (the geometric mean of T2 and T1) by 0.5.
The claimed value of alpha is 49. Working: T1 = 18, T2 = 34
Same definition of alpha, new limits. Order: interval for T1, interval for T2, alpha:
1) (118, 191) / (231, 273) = 65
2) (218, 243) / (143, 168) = 49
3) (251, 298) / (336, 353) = 49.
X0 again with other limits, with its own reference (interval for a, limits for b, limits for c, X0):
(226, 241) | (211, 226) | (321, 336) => 0.990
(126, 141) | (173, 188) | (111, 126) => 0.999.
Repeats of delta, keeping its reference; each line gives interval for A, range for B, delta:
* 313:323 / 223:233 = 0.09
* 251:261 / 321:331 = -0.02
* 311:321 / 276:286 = 0.19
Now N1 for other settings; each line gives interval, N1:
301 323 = 2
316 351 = 7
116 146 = 9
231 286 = 5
